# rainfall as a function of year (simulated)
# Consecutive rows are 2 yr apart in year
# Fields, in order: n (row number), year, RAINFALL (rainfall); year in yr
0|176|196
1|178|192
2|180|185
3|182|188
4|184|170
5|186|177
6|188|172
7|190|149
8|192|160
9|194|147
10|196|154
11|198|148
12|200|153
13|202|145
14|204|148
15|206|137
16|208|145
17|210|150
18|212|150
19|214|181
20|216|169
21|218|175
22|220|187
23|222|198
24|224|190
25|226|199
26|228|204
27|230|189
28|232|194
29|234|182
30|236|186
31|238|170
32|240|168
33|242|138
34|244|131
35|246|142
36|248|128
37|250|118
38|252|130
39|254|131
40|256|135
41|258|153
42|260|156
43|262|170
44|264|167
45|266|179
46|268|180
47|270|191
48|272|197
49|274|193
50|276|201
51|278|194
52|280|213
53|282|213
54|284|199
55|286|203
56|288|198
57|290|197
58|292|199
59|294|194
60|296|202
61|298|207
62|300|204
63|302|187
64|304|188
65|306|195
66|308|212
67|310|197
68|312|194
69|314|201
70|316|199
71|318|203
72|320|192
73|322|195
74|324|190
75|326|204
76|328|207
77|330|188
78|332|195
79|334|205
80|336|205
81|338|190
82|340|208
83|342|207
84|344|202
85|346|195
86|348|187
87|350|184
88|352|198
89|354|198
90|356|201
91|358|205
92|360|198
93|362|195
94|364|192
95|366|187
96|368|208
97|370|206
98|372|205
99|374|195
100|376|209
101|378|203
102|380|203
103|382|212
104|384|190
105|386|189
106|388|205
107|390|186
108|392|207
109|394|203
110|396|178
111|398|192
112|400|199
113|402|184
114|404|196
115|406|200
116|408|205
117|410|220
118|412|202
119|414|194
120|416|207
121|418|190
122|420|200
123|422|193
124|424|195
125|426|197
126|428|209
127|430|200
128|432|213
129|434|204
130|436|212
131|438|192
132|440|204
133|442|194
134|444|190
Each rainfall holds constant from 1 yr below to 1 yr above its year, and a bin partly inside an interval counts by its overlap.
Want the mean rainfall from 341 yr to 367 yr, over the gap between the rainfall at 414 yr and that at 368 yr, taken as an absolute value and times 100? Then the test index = 1401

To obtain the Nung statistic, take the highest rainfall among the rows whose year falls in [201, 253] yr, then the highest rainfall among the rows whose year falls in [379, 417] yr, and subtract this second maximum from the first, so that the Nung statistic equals -16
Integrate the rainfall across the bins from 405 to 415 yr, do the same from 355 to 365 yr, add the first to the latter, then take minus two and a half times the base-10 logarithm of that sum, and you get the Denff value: -9.01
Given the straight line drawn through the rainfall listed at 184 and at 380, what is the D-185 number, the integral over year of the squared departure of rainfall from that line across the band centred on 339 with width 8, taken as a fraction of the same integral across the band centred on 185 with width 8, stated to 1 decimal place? 1.0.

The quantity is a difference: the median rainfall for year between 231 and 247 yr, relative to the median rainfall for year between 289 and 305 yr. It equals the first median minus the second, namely -29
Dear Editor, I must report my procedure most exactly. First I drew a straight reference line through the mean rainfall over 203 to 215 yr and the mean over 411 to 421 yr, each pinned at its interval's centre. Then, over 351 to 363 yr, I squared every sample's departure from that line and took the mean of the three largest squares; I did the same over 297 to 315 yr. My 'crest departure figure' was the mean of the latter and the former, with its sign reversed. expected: -747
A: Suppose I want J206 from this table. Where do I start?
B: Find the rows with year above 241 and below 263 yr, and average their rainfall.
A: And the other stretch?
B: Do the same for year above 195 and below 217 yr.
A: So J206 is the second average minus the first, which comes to 13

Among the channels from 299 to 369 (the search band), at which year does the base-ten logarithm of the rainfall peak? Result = 308 yr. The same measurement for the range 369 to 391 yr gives 382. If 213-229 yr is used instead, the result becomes 228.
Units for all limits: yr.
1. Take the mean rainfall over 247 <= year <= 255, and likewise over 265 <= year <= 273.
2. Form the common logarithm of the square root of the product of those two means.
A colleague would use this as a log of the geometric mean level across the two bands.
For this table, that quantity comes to 2.19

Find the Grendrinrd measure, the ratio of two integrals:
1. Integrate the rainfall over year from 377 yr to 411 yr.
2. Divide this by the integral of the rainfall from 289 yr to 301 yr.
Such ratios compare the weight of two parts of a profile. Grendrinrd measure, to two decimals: 2.80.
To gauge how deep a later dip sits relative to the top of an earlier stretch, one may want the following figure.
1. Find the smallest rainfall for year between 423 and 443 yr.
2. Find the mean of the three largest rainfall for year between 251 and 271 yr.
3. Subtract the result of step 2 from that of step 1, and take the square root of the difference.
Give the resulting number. 3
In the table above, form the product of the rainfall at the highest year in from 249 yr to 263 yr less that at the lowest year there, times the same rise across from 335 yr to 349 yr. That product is -936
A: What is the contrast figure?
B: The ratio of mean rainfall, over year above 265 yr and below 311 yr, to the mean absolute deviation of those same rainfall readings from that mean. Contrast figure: 29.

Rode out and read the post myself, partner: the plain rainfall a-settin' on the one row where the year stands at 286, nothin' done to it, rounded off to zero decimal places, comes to 203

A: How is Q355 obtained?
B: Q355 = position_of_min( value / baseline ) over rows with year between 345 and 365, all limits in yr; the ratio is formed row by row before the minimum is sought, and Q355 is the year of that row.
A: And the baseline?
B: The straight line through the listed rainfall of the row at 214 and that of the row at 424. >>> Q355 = 350 yr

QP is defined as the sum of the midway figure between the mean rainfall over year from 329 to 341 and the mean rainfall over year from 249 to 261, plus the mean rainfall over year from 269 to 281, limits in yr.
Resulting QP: 366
